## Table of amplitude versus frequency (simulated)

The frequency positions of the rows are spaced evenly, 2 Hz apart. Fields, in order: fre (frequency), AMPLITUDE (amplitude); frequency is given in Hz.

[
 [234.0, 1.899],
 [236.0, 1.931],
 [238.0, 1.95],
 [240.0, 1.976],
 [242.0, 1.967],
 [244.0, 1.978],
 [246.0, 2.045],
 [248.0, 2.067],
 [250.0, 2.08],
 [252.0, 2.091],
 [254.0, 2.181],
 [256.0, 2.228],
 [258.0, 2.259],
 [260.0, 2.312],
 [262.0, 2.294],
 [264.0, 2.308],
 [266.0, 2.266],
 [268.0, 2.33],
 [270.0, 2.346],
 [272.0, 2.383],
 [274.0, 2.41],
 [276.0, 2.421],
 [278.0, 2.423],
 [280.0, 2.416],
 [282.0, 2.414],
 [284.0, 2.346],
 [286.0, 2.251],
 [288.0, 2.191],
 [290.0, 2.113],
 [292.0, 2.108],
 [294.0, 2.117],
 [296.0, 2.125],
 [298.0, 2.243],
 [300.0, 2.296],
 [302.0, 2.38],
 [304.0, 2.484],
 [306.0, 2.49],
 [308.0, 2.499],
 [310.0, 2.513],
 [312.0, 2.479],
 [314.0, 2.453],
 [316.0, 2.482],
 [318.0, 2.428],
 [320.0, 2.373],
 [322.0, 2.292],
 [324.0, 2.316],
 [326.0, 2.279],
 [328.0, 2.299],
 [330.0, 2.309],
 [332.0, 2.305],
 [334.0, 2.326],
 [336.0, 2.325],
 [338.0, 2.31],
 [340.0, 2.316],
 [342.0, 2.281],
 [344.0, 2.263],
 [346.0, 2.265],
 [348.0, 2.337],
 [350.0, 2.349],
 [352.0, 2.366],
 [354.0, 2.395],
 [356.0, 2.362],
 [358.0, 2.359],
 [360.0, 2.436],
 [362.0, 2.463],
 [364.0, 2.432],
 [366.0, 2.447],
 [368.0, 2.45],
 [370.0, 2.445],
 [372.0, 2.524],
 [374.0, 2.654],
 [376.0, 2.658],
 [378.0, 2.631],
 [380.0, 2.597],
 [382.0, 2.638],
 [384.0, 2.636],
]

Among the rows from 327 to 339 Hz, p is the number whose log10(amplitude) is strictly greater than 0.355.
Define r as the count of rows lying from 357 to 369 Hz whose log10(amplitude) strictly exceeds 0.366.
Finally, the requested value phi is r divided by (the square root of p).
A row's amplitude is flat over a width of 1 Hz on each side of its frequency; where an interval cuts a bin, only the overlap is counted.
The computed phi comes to 2.4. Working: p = 6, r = 6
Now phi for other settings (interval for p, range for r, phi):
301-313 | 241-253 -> 0.0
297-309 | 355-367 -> 2.7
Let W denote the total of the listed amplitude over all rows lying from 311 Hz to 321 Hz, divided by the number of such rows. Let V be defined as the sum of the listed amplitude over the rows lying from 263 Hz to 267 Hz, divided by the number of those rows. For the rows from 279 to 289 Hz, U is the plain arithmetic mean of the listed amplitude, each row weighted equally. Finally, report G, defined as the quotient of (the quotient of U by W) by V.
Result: 0.416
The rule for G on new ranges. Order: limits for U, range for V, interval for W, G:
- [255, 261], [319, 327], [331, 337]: 0.422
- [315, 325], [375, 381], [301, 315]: 0.366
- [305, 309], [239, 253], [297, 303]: 0.533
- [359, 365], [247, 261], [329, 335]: 0.486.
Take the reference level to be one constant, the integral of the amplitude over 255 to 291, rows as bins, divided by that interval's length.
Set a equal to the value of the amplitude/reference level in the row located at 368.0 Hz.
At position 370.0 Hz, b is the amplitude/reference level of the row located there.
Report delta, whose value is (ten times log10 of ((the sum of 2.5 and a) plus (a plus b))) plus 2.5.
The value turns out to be 10.0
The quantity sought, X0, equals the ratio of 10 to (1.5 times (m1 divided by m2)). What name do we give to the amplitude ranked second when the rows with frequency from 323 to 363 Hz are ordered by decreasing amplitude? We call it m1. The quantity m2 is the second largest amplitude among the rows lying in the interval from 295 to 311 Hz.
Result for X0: 6.84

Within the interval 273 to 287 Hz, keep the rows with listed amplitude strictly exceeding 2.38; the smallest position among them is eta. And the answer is 274.0 Hz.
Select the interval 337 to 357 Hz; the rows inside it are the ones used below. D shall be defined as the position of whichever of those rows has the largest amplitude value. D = 354.0 Hz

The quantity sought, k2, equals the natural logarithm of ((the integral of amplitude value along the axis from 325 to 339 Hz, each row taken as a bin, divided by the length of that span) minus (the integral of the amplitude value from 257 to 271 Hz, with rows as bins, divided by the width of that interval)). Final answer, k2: -5.2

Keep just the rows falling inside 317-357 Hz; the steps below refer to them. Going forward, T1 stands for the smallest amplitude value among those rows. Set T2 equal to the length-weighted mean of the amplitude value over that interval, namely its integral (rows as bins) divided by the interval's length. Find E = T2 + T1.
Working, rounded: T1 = 2.263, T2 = 2.32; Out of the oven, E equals 4.59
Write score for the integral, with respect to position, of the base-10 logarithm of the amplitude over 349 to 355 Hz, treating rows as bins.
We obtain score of 2.25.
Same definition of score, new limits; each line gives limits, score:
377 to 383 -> 2.51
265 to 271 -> 2.19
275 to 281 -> 2.30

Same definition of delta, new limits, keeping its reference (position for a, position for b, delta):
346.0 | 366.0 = 9.9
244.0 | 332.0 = 9.7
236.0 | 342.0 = 9.6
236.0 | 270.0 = 9.6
